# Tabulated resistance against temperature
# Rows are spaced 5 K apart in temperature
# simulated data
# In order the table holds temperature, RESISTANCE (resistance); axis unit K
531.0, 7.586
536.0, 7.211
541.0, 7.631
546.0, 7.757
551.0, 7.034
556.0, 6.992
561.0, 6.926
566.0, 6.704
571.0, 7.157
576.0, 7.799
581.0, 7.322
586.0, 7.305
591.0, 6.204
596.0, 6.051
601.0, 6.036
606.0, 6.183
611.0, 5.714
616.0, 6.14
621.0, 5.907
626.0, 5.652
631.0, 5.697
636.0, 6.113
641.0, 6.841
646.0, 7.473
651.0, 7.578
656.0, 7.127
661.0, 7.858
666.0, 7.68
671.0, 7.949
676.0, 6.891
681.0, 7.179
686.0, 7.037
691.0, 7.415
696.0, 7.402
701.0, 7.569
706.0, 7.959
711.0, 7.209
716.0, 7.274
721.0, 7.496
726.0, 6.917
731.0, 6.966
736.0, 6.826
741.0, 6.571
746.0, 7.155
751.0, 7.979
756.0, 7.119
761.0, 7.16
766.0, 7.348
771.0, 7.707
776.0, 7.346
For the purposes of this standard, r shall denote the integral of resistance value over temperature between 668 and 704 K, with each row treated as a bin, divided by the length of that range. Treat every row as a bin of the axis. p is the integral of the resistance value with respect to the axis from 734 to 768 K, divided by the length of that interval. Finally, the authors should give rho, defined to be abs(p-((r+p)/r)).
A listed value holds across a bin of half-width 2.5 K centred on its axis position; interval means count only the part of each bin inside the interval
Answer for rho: 5.2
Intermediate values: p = 7.2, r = 7.36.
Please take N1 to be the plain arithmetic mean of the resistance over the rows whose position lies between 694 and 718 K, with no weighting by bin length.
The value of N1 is 7.483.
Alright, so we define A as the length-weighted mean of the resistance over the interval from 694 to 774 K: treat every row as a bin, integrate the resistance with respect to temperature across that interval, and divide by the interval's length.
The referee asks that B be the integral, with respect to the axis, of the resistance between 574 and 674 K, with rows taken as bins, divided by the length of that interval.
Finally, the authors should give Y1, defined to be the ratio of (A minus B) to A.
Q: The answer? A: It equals 0.08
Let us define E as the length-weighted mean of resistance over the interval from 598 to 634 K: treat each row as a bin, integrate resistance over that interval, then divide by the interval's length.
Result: 5.9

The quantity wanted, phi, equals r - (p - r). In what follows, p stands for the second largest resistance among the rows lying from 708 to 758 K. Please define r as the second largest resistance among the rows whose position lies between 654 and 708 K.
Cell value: 8.4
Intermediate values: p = 7.496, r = 7.949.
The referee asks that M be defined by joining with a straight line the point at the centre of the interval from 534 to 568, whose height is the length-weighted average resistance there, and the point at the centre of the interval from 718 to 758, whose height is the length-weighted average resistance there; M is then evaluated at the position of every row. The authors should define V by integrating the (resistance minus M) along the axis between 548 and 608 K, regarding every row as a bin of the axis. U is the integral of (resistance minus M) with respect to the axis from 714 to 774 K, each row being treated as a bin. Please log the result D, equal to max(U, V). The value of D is 4.9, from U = 5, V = -21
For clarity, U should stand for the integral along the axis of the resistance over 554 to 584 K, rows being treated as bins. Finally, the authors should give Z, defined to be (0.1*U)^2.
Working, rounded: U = 215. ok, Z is 461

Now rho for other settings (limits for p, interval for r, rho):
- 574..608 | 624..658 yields 4.7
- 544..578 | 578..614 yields 5.1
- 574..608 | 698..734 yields 4.8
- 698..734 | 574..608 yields 5.2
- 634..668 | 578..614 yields 5.1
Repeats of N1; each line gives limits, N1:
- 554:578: 7.116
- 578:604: 6.584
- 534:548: 7.533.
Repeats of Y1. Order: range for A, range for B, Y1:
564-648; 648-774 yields -0.13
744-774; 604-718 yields 0.06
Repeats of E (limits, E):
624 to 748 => 7.1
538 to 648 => 6.7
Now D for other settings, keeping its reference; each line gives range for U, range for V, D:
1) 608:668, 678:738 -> 7.9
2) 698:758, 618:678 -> 7.3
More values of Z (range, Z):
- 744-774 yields 495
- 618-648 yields 352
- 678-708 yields 494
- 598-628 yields 318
